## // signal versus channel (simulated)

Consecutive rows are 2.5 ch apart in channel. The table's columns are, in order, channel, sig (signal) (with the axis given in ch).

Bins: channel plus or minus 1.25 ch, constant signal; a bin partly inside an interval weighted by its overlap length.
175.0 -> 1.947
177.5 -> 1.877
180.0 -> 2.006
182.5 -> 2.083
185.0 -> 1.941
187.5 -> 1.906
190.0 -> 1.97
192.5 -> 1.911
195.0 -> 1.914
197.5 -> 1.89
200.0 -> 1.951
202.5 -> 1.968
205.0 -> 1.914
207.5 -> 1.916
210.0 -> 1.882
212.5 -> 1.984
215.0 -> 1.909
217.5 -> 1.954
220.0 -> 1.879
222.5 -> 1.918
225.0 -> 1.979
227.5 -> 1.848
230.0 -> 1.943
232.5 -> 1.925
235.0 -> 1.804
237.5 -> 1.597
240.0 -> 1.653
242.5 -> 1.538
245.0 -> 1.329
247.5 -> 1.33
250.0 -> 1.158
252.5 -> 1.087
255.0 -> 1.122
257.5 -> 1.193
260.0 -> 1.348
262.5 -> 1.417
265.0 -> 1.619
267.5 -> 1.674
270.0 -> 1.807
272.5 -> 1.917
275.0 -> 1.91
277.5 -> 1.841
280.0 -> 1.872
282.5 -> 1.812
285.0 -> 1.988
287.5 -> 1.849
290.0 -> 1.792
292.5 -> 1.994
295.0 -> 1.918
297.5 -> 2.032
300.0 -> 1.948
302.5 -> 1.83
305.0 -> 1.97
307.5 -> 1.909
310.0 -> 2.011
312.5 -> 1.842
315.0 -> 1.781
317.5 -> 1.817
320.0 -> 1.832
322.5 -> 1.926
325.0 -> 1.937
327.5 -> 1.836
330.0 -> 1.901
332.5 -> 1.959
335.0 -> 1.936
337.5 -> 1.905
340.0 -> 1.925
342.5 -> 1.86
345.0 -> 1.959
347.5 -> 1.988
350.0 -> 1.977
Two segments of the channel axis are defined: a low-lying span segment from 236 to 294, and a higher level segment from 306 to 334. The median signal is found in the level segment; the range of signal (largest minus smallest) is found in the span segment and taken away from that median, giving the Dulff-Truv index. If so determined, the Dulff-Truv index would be 0.99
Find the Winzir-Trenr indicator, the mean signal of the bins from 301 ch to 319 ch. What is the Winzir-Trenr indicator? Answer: 1.88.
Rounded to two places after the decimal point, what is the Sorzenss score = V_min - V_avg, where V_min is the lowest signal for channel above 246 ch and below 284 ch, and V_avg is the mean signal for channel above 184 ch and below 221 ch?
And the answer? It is -0.84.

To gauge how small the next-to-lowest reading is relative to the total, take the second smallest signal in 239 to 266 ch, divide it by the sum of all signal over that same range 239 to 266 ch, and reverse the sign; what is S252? -0.0758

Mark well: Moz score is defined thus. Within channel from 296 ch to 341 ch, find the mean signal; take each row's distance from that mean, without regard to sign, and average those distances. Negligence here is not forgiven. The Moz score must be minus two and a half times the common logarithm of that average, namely 3.1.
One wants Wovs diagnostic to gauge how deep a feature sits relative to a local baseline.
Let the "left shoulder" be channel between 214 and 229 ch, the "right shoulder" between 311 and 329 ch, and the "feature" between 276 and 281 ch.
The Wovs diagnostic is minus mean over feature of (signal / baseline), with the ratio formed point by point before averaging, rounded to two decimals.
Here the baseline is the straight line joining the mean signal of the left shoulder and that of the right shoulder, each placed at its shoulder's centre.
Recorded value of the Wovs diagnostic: -0.99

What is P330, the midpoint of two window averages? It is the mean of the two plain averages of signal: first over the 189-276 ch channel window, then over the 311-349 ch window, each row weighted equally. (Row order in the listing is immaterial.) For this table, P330 1.81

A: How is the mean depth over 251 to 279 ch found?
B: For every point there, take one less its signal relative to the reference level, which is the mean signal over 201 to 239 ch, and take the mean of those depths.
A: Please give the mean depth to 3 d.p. 0.187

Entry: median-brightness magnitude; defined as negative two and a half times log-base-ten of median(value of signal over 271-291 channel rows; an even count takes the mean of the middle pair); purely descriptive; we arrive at -0.674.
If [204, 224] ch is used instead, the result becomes -0.705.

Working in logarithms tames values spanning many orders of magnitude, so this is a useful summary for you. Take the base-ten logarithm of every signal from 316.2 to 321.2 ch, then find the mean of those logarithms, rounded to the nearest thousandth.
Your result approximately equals 0.261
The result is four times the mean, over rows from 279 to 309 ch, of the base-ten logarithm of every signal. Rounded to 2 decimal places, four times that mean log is 1.12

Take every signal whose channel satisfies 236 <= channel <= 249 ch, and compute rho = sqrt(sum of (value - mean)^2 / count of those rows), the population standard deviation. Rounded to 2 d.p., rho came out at 0.14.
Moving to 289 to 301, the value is 0.08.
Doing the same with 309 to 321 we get 0.08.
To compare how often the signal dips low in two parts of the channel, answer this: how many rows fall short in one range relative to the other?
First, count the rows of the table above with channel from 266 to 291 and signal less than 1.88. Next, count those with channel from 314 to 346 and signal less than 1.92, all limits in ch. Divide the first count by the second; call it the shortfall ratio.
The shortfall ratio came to 1.0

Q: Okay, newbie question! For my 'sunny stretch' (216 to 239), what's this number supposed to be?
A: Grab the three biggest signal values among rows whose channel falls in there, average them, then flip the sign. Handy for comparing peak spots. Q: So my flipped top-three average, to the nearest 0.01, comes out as -1.96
